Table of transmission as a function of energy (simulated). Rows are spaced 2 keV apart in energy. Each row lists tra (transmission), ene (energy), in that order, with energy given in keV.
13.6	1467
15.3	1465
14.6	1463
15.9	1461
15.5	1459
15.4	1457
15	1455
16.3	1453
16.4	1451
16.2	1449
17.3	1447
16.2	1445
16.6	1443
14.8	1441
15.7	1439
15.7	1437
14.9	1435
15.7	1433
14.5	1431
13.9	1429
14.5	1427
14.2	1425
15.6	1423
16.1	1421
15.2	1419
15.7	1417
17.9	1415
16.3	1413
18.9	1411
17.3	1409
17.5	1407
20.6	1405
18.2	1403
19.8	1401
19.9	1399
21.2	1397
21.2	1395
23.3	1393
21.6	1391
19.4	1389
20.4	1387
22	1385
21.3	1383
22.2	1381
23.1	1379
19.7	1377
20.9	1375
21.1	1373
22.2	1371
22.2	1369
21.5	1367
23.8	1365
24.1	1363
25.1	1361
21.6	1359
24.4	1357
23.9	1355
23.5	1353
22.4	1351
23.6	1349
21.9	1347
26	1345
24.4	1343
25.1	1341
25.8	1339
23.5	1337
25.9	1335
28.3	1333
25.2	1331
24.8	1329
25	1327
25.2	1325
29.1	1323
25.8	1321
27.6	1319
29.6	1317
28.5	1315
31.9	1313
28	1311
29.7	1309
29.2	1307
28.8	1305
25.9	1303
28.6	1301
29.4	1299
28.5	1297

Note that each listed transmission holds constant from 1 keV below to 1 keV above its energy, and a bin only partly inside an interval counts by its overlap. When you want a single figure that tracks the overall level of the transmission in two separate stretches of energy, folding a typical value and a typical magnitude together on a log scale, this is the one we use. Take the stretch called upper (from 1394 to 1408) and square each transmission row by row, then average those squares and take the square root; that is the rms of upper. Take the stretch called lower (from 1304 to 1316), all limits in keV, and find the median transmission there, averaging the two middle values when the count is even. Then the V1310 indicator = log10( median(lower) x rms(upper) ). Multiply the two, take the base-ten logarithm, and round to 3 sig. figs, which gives 2.76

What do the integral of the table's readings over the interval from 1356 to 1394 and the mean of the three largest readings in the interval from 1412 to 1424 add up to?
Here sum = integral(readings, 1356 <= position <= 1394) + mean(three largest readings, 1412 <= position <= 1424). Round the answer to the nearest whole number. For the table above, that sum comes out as 857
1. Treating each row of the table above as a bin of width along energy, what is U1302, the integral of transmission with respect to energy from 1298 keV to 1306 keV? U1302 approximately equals 225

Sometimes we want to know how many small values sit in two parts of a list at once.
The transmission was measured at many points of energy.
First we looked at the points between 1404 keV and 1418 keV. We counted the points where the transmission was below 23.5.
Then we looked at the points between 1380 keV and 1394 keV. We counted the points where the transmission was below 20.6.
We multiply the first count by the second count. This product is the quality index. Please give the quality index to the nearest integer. 14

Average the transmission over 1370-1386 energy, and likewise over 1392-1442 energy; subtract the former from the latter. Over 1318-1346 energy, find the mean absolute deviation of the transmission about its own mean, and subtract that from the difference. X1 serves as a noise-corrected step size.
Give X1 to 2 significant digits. -5.5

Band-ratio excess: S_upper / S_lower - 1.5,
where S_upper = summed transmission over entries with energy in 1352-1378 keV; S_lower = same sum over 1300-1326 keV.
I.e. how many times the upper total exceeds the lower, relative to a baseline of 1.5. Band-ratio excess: -0.70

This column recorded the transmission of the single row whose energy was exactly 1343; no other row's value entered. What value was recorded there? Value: 24.4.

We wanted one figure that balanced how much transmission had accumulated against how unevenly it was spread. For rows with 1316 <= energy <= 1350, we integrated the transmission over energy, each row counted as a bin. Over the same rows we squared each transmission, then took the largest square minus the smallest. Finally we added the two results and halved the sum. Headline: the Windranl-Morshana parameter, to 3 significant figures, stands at 635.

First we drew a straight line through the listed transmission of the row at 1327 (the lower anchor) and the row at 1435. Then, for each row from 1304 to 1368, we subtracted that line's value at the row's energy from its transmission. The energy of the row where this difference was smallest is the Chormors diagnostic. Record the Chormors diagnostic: 1347 keV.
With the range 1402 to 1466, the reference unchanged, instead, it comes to 1425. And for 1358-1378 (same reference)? 1377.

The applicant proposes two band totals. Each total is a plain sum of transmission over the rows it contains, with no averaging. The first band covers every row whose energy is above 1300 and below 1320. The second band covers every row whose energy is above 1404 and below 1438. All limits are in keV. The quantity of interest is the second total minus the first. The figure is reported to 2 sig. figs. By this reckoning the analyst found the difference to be -13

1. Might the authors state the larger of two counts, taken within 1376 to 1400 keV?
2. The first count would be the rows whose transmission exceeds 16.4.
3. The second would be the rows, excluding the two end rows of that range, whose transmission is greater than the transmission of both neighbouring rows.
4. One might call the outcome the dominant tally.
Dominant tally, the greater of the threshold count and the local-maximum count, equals 12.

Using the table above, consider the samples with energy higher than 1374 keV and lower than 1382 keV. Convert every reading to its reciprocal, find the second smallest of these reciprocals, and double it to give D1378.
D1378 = 0.090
